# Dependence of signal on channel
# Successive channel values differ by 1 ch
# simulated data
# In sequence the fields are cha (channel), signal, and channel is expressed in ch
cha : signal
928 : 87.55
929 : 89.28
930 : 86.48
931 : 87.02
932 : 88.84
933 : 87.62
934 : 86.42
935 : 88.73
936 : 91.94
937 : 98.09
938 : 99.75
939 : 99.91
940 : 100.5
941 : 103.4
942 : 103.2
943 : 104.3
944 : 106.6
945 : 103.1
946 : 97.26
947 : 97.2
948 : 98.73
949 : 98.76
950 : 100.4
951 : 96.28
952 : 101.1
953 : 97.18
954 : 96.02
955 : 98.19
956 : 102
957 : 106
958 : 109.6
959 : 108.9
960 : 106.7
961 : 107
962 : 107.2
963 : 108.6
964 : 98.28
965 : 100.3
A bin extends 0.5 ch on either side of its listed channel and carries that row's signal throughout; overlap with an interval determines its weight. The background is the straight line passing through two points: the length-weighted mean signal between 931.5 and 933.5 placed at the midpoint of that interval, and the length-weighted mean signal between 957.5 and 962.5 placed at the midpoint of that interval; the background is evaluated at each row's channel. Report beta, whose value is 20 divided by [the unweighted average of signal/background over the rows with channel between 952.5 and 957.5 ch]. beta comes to 20.9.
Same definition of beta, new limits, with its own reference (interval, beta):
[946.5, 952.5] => 20.3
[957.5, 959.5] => 19.6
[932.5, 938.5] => 19.6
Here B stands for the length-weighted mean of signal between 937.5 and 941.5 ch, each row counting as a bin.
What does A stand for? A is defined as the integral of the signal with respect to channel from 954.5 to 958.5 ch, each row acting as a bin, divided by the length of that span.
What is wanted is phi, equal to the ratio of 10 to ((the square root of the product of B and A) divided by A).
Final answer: 10.2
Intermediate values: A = 104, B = 101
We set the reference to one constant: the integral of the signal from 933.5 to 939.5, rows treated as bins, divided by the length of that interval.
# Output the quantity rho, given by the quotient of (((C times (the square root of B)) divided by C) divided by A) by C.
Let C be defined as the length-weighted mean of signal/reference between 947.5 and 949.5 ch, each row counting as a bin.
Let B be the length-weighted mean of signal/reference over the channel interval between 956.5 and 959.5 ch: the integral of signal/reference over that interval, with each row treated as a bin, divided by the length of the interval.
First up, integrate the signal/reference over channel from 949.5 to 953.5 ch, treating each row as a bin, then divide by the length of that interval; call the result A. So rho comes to 0.97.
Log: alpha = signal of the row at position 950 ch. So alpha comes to 100.4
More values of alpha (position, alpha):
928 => 87.55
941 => 103.4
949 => 98.76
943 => 104.3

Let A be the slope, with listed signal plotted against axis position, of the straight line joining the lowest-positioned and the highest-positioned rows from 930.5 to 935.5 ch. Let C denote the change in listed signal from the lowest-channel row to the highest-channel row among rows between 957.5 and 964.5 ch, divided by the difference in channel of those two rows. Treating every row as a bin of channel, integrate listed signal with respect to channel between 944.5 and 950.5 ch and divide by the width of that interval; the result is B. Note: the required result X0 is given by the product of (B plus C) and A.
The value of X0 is 42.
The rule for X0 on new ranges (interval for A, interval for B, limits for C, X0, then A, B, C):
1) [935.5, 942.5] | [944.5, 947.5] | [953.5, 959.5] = 191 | 1.9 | 99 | 2.6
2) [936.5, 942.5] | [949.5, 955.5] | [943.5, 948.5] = 98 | 1.0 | 98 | -2.0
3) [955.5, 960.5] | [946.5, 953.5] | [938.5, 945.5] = 116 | 1.2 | 99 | 0.5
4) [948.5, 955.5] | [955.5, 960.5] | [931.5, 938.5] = -10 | -0.1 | 107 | 1.8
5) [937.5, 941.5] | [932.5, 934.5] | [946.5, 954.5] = 106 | 1.2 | 87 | -0.2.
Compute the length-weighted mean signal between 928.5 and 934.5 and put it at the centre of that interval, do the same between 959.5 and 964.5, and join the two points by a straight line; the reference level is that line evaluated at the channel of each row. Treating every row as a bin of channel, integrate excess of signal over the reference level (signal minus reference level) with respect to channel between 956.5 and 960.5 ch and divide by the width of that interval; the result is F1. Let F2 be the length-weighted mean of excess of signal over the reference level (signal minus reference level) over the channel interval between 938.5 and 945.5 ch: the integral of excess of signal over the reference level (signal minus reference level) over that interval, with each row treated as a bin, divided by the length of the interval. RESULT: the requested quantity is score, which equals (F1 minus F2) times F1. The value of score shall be -21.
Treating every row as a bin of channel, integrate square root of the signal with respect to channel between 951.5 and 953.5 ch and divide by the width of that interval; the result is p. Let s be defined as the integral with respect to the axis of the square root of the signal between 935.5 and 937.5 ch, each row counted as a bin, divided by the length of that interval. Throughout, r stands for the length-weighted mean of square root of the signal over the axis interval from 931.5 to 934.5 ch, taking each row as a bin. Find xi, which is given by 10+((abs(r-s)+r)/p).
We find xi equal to 10.98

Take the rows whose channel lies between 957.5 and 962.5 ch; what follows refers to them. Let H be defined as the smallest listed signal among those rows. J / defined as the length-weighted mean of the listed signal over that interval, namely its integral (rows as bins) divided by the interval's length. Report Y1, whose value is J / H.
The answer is 1.011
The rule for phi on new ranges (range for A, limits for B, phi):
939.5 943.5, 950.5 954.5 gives 10.3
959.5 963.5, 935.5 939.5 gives 10.5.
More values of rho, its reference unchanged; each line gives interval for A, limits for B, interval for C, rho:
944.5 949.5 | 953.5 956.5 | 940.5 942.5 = 0.89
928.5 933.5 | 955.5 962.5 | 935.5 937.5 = 1.13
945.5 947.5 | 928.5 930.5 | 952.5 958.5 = 0.87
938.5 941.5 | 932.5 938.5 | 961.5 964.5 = 0.83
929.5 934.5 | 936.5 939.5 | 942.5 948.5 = 1.03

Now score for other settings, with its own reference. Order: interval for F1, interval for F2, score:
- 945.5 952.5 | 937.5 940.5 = -5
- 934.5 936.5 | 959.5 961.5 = -1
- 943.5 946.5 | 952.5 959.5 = 42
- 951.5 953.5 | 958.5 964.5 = 1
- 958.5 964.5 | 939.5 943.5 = -7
